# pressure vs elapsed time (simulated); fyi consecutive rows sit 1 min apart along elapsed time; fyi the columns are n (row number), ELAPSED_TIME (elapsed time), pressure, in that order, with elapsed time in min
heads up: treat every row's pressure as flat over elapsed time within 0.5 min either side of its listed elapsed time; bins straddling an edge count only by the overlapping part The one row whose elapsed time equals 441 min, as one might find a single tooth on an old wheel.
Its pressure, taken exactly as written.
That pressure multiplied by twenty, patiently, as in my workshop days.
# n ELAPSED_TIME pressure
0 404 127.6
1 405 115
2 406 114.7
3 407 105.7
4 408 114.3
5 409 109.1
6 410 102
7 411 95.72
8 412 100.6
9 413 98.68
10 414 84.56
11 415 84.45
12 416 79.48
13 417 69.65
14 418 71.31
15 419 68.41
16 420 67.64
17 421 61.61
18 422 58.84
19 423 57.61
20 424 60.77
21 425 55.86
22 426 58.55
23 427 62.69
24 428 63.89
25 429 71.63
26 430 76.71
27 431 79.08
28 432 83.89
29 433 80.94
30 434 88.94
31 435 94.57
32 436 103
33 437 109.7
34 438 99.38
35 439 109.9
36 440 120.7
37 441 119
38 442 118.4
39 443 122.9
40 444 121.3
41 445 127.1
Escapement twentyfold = 2380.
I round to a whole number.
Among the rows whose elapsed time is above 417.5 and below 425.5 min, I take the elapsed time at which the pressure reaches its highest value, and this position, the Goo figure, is 418 min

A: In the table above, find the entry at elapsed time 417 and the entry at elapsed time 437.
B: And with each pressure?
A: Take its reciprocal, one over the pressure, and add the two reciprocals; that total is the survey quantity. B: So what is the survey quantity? 0.0235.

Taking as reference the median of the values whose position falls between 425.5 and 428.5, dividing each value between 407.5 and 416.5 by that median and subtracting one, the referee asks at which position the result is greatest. 408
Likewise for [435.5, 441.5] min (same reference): 440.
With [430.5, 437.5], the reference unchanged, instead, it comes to 437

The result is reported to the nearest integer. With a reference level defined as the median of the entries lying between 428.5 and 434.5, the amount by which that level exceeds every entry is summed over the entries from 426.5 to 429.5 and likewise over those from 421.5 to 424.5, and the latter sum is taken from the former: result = -21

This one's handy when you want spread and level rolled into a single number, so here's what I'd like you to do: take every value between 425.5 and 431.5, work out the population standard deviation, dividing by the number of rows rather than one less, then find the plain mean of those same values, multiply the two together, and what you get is 520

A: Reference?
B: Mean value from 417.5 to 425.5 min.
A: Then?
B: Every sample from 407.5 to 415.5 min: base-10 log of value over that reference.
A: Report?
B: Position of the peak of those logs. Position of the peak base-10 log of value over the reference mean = 408 min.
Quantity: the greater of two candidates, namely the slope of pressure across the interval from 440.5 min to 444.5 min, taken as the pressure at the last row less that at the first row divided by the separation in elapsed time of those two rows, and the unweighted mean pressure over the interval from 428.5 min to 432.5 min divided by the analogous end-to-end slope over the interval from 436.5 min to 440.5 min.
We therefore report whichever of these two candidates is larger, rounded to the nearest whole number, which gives 21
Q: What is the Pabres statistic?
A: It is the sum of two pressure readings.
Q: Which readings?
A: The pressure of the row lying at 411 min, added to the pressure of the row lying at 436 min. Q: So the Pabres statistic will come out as 199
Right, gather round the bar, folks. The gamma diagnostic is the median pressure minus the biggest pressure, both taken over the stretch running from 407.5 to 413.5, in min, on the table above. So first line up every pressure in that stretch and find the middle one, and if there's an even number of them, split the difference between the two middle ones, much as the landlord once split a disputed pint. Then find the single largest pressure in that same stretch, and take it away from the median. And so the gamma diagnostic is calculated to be -13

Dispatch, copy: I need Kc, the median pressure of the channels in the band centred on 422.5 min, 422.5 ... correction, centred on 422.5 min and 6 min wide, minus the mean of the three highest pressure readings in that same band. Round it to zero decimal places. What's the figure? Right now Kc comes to -4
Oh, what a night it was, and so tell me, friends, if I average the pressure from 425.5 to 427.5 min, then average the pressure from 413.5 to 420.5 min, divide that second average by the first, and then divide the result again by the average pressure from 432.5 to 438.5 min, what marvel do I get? 0.0129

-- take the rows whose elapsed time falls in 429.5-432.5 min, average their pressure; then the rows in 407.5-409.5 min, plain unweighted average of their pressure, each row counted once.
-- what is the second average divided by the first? 1.4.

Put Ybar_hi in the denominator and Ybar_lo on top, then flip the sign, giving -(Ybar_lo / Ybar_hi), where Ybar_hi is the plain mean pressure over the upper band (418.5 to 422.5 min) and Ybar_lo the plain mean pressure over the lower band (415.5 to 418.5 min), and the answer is -1.15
